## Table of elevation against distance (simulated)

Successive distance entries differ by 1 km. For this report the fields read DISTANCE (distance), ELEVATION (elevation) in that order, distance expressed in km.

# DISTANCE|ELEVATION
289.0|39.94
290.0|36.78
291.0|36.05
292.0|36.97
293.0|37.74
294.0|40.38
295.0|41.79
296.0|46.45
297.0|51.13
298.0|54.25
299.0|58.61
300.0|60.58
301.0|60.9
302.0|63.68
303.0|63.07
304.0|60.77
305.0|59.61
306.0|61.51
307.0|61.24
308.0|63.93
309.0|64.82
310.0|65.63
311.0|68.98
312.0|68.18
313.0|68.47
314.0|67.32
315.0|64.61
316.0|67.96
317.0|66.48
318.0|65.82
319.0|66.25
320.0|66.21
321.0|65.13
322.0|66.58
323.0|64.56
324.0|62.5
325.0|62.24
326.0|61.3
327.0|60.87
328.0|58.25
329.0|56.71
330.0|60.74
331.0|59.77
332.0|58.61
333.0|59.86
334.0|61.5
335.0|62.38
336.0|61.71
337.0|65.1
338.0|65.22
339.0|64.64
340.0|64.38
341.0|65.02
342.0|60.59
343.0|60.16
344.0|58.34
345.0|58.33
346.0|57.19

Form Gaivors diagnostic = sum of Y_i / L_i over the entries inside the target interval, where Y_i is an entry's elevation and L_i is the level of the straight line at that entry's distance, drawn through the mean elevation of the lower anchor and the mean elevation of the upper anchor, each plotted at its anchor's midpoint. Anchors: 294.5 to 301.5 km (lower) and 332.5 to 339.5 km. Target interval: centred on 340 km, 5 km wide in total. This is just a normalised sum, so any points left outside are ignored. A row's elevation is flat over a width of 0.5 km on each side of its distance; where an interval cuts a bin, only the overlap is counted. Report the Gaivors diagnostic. 5.0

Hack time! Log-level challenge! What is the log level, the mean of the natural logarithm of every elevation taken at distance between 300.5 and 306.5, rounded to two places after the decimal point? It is 4.12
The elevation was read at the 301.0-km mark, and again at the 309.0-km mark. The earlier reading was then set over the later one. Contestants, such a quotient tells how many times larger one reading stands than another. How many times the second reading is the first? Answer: 0.94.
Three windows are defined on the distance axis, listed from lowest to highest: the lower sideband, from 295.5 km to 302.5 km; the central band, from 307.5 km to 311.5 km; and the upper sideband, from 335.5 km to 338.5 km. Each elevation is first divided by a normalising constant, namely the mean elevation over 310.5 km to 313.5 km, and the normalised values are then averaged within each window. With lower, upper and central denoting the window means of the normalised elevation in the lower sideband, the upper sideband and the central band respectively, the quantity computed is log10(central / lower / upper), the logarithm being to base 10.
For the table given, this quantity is 0.10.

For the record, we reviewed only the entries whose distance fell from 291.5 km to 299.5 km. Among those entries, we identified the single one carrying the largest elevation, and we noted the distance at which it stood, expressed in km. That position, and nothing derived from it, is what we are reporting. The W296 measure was 299.0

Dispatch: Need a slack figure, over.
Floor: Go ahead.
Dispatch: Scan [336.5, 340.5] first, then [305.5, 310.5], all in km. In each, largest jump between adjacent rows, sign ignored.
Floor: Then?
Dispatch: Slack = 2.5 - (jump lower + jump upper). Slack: -0.8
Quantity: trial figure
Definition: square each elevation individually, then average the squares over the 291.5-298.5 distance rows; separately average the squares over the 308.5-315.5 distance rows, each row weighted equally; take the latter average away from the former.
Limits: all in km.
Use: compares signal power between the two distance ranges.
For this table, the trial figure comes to -2490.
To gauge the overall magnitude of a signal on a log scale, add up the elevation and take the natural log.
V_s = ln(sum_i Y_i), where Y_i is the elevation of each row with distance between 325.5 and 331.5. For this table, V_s 5.88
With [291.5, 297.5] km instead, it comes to 5.54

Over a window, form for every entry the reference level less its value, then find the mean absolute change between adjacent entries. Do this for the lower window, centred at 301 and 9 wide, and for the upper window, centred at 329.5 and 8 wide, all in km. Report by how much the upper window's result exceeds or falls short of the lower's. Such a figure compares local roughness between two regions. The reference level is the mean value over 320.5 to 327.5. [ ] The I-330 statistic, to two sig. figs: -0.36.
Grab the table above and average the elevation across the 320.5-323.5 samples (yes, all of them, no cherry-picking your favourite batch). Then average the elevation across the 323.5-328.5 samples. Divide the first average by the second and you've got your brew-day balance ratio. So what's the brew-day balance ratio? 1.07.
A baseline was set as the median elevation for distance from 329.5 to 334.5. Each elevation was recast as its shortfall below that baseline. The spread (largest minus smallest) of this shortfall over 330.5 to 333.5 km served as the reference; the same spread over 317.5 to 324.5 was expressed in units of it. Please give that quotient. 3.3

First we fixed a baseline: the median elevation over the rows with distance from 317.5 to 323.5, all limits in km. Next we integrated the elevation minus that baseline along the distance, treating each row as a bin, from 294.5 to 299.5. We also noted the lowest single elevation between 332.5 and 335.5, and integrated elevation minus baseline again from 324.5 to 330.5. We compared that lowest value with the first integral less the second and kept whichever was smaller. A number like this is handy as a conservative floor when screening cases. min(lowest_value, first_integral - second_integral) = -42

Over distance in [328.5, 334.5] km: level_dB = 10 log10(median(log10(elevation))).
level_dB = 2.50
